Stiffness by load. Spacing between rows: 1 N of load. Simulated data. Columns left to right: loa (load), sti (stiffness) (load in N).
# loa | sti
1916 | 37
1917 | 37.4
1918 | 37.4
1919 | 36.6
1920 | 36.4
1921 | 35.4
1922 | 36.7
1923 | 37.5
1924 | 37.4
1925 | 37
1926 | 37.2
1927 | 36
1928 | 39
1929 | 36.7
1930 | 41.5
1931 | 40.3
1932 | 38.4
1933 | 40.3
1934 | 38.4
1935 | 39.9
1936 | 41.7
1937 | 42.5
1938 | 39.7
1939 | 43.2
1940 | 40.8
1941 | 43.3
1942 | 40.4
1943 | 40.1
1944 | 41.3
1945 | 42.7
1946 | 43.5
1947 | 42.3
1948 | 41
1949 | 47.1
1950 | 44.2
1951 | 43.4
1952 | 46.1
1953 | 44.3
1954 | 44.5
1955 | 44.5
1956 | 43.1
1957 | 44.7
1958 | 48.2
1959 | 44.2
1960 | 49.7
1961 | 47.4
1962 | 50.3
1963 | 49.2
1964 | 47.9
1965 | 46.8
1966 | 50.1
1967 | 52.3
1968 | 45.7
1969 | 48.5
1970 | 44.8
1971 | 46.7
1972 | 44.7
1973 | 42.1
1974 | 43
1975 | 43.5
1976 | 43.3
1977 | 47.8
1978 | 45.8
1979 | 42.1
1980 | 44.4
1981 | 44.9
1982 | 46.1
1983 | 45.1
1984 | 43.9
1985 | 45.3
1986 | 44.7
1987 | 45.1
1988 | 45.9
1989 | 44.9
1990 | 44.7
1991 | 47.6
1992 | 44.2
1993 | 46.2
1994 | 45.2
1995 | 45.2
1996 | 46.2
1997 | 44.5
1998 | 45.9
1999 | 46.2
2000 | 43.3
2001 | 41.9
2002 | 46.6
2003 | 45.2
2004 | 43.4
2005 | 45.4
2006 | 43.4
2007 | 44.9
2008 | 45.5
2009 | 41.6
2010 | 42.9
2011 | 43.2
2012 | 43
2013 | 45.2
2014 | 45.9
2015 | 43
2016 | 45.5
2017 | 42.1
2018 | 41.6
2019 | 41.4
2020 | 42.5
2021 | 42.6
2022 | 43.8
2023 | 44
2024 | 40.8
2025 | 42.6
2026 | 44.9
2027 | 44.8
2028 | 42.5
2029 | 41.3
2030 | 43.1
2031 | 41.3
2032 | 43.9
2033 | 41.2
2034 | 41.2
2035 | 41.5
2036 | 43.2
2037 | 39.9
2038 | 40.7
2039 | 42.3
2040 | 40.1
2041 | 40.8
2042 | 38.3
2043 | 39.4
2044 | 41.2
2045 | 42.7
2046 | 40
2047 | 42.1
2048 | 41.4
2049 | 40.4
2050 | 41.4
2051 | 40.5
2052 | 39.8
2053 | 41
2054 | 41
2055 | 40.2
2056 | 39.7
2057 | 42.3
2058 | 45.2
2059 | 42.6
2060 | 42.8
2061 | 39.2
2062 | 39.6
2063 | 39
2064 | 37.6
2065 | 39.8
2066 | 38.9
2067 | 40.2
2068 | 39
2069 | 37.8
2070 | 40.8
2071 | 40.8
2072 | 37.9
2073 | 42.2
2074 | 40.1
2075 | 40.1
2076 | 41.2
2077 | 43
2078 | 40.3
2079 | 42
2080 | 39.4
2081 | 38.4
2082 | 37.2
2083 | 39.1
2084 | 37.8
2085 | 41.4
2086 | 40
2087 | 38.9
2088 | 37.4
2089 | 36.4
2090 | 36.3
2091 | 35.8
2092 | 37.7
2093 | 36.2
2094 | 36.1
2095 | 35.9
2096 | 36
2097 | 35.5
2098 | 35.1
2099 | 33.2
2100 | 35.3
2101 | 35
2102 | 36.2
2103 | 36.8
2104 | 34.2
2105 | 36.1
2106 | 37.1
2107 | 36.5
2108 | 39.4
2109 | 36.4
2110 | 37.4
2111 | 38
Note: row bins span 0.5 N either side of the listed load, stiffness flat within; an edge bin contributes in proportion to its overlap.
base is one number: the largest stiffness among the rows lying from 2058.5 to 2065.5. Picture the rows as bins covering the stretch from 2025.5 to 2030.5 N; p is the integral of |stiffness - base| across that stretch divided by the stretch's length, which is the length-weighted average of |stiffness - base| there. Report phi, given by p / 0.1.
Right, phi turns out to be 12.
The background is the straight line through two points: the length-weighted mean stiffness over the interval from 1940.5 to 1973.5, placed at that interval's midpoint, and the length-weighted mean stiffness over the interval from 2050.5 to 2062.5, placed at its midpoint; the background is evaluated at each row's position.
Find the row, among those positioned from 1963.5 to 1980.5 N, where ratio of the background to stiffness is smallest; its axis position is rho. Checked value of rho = 1967 N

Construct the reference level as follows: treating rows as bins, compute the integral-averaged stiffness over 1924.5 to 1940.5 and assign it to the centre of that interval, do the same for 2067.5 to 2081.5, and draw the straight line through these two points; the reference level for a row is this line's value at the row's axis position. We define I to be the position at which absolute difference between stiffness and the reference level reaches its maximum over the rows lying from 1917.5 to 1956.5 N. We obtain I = 1949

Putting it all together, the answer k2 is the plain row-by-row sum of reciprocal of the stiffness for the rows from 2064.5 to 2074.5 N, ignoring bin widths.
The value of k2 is 0.252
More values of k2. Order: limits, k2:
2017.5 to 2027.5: 0.233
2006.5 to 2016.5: 0.227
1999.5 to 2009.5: 0.227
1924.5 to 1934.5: 0.260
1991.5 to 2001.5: 0.223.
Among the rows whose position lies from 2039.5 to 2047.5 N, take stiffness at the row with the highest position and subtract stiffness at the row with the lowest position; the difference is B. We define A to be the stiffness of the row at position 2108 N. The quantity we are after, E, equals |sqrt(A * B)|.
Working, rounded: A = 39.4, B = 2.0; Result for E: 8.9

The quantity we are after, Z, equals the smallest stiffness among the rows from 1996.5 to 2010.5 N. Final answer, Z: 41.6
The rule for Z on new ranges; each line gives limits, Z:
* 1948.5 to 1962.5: 43.1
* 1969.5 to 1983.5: 42.1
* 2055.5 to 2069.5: 37.6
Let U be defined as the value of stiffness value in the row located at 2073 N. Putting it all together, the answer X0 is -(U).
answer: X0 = -42.2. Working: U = 42.2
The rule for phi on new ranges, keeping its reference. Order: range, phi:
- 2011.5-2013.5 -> 13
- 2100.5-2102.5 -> 72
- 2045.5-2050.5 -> 17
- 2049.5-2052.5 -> 22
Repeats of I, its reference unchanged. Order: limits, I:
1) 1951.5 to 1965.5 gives 1962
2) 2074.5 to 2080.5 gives 2077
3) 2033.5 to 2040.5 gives 2036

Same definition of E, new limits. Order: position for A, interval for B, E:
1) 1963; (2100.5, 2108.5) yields 14.7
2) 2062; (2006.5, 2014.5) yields 6.3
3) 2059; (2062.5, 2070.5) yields 8.8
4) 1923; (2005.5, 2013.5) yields 8.2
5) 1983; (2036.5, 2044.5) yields 7.7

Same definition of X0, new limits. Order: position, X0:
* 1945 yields -42.7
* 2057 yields -42.3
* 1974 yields -43.0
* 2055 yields -40.2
